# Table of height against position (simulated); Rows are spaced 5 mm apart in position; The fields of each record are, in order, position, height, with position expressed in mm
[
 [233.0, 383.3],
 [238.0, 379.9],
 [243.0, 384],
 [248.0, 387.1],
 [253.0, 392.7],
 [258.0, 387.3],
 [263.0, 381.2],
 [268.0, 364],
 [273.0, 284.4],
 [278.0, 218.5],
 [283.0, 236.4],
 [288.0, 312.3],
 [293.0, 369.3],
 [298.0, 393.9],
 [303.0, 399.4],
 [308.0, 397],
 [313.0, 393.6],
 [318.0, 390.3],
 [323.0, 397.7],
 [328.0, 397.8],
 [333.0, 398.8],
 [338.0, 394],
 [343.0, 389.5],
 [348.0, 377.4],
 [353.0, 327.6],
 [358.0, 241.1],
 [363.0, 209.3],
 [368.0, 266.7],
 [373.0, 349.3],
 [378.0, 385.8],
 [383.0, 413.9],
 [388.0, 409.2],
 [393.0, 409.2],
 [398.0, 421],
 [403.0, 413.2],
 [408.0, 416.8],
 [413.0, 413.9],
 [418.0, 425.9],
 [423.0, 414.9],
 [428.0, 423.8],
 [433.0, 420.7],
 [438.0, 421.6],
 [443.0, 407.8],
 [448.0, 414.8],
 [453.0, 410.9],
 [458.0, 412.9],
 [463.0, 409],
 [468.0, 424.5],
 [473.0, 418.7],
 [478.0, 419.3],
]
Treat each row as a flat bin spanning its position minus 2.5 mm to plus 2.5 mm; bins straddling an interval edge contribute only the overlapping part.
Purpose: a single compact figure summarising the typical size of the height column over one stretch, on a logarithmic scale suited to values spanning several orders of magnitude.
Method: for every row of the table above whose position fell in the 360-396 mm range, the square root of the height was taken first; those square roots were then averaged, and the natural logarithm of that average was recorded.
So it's 2.92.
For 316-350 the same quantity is 2.99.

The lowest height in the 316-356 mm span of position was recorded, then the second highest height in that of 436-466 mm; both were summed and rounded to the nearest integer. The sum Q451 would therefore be 742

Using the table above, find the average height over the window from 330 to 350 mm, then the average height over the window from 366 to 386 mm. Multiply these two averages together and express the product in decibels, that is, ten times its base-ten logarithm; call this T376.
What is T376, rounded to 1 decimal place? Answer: 51.4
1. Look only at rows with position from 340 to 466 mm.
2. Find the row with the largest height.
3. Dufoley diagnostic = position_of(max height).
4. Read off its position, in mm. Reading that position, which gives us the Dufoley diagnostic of 418.0 mm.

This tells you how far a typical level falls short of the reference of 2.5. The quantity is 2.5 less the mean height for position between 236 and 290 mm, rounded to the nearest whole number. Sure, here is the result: -336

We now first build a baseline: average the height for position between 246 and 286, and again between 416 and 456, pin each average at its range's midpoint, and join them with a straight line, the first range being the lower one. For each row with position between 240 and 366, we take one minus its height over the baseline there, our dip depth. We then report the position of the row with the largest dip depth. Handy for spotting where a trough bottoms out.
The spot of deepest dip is 363.0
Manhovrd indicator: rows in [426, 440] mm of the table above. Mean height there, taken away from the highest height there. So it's 2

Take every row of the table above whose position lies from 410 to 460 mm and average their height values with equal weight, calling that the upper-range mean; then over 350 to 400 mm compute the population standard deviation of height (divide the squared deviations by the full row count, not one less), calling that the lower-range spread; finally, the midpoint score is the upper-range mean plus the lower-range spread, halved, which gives 246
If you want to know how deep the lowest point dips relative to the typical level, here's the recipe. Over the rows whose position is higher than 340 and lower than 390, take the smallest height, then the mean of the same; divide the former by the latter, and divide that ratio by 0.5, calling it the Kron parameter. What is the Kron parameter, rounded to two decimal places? 1.24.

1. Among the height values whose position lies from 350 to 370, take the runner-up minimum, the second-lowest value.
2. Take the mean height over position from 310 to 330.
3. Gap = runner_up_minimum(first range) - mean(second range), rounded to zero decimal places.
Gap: -154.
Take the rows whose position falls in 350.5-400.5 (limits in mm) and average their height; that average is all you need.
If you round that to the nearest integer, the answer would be 343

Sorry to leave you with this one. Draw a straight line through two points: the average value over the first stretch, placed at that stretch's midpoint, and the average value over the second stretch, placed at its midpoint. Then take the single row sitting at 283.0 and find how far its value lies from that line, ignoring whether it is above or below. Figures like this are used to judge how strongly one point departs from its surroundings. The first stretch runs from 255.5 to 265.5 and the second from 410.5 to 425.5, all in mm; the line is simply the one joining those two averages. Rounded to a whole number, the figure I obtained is 153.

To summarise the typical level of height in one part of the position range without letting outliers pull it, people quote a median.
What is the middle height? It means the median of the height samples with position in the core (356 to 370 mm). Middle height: 241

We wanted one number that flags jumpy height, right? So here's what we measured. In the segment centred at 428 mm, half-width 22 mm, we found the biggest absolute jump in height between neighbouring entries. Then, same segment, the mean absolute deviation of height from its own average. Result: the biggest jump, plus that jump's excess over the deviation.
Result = 23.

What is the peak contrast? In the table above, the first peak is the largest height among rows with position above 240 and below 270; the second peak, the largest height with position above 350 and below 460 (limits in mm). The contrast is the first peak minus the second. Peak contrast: -33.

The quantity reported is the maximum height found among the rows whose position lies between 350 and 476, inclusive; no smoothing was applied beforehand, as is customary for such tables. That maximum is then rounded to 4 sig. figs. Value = 425.9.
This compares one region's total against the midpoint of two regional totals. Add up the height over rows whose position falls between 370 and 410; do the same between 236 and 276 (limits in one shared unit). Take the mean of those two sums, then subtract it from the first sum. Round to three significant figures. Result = 129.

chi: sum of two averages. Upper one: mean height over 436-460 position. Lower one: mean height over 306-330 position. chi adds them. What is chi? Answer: 809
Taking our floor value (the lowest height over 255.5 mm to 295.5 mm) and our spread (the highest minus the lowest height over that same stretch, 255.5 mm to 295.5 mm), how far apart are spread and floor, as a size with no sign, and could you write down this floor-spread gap 50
